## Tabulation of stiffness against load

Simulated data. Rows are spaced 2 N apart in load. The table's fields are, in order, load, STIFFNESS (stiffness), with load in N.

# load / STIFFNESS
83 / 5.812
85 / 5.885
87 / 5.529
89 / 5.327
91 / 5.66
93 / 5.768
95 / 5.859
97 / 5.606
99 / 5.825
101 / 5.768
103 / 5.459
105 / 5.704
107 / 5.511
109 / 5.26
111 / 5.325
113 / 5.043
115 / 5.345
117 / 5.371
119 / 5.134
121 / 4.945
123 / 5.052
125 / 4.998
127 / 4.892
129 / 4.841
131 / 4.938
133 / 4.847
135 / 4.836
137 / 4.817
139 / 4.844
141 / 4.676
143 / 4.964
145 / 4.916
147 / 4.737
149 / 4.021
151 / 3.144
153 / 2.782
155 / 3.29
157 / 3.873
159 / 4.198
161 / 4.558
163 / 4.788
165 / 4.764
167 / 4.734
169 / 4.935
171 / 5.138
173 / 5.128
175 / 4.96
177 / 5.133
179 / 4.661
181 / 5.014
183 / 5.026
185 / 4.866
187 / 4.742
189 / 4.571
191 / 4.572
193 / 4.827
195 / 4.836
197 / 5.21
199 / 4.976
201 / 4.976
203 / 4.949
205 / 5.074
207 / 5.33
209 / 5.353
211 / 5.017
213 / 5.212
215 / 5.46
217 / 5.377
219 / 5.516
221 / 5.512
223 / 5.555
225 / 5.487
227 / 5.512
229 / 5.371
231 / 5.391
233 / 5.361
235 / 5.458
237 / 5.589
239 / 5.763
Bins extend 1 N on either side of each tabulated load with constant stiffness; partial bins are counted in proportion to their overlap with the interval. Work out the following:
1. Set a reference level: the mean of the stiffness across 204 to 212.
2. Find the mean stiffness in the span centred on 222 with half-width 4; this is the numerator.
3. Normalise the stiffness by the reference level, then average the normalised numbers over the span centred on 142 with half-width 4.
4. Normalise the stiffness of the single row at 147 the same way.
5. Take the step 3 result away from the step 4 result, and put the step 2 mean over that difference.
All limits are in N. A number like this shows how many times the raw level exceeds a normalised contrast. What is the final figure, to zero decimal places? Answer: -254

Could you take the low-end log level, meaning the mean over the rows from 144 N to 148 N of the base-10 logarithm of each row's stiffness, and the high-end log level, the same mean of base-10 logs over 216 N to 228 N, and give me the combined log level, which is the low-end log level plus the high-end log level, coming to 1.42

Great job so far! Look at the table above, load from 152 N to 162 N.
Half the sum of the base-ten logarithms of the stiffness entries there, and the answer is 1.4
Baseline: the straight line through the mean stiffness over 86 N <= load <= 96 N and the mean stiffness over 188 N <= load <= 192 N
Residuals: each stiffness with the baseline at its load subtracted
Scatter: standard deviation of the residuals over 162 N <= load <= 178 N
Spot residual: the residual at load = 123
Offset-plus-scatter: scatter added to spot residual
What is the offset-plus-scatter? 0.0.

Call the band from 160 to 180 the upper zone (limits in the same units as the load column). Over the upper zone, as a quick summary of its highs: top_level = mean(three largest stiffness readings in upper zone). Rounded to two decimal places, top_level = 5.13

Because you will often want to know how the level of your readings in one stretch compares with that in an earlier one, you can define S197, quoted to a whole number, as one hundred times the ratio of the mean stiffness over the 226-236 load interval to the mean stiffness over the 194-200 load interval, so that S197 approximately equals 108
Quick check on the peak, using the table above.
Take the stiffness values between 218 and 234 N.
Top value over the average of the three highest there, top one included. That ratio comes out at 1.00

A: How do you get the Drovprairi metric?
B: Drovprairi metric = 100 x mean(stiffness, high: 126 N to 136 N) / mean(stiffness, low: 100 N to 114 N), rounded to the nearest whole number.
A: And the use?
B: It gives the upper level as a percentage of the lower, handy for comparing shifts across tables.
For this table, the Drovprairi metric 90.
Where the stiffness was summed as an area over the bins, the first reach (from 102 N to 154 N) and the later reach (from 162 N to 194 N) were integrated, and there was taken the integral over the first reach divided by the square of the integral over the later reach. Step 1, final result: 0.010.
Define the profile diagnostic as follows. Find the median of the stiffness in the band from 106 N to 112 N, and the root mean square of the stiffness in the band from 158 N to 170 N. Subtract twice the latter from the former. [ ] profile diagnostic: -4.0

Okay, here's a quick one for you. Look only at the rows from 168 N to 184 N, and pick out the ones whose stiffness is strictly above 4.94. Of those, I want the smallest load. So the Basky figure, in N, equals 171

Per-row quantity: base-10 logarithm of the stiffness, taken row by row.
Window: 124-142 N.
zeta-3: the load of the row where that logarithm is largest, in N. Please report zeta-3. 125 N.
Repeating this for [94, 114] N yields 95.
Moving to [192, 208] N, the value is 207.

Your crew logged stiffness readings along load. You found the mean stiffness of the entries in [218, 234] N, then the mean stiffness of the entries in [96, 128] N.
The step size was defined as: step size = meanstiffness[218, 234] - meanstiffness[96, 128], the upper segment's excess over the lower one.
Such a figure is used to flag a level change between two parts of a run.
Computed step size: 0.1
